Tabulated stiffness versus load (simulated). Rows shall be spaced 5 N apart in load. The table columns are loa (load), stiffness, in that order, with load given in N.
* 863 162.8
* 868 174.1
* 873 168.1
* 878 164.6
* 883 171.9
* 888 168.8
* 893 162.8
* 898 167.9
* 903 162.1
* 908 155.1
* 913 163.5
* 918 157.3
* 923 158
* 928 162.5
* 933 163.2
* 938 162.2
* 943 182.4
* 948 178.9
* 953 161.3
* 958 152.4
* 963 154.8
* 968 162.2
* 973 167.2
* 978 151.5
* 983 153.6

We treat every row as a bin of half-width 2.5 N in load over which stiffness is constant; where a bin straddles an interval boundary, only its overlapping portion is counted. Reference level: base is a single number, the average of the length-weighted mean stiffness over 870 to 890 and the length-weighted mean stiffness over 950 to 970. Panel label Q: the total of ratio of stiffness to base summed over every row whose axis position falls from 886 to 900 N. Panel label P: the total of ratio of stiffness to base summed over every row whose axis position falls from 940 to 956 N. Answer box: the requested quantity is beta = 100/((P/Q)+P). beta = 23.5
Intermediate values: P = 3.20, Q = 3.06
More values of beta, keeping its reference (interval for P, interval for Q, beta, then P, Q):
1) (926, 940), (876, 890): 25.3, 2.99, 3.09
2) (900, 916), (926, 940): 25.5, 2.94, 2.99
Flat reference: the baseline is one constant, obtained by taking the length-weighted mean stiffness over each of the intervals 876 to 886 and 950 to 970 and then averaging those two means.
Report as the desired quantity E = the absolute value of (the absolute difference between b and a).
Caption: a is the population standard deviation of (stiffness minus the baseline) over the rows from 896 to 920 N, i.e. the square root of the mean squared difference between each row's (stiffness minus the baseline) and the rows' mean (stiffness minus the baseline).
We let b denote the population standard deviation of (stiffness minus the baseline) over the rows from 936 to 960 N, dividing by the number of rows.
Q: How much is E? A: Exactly 7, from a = 4.5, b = 11.4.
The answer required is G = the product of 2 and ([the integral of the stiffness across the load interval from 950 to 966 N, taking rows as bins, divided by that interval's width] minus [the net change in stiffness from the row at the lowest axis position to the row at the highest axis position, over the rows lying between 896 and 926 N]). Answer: 334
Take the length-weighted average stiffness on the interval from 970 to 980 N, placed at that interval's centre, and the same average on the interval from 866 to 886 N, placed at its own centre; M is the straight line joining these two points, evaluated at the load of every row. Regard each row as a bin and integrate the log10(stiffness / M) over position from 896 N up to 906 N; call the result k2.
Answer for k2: -0.07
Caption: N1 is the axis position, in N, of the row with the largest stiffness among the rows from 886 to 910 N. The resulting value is 888 N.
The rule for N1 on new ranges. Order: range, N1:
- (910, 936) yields 913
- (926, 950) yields 943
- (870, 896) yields 883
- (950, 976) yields 973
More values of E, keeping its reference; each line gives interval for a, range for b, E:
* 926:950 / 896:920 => 4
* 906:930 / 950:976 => 2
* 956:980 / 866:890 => 3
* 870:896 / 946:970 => 6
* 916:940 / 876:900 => 1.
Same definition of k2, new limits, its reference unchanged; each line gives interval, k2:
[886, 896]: -0.06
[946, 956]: 0.17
